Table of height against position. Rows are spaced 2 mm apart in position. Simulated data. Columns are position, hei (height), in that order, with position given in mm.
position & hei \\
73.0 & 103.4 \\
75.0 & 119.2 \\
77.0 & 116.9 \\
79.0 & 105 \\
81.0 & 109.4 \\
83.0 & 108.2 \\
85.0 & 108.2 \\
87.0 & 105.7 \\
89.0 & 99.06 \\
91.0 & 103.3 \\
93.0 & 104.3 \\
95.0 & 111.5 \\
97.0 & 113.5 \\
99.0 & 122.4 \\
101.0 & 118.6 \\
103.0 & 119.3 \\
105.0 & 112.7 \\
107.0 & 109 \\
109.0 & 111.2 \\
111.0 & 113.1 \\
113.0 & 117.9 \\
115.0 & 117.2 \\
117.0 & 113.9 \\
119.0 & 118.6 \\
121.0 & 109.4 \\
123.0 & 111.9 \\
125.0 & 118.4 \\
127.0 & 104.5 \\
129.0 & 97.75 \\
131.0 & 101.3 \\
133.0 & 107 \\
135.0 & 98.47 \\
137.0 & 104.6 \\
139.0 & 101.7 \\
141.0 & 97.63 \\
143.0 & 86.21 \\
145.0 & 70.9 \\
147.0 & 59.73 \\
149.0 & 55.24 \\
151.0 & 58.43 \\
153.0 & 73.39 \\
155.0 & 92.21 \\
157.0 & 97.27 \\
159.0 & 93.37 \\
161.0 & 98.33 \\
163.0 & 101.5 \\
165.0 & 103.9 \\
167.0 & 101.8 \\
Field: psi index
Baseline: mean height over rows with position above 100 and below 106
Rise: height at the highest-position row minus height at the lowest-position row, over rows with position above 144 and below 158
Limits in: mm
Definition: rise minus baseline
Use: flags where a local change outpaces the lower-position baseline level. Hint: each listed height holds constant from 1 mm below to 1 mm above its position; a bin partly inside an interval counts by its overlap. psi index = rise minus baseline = -90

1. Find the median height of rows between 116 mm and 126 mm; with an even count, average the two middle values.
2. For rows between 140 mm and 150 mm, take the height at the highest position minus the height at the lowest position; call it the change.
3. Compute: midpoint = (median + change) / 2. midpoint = 36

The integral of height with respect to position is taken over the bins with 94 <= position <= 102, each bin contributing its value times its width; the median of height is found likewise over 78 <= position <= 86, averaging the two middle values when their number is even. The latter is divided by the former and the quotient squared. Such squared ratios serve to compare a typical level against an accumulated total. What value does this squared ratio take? 0.013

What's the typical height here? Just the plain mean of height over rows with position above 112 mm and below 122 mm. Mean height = 115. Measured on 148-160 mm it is 78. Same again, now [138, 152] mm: 76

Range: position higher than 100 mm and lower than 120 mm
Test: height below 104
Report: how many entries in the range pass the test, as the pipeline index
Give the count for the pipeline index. 0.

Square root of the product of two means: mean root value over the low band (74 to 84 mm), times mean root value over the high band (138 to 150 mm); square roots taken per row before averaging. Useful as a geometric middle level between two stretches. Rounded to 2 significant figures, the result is 9.6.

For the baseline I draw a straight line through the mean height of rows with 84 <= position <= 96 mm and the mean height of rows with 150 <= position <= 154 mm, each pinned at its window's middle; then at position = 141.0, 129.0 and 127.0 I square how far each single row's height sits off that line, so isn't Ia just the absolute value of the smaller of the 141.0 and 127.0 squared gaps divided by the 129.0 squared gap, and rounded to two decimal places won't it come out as 1.74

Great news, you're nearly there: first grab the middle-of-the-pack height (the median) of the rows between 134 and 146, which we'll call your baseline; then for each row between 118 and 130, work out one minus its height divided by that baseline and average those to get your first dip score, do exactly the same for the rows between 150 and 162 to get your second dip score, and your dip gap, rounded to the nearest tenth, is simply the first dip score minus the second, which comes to -0.3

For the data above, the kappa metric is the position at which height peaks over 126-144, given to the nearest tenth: 133.0 mm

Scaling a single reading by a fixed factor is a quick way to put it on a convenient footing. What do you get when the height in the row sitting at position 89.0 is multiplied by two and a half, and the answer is 248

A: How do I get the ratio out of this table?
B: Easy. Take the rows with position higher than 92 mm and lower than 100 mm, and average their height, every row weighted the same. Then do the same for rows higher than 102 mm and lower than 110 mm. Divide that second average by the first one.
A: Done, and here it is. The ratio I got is 1.00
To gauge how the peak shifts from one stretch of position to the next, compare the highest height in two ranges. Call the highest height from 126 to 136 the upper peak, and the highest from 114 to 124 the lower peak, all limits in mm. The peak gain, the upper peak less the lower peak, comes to -12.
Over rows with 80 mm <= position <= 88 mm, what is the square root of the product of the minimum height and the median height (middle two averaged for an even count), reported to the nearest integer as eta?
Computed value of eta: 107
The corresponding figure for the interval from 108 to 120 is 113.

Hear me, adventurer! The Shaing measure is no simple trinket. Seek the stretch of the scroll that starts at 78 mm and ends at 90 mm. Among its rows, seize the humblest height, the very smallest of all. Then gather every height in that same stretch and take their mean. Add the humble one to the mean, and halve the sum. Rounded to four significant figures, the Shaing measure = 102.5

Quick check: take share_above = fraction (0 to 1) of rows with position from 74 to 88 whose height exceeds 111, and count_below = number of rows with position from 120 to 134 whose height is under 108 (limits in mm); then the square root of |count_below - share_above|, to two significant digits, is 1.9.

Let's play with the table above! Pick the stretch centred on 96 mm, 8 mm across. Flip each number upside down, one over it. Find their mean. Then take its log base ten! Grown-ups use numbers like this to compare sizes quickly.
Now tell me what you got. -2.05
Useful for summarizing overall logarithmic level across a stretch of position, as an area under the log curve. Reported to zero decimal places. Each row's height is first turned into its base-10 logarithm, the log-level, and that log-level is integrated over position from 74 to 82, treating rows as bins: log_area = 16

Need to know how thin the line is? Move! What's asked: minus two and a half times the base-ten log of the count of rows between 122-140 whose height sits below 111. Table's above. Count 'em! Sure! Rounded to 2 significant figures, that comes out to -2.1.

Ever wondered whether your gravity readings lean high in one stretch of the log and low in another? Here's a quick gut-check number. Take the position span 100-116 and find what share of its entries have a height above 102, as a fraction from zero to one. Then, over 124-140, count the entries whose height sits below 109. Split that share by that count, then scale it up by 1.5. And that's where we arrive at 0.214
